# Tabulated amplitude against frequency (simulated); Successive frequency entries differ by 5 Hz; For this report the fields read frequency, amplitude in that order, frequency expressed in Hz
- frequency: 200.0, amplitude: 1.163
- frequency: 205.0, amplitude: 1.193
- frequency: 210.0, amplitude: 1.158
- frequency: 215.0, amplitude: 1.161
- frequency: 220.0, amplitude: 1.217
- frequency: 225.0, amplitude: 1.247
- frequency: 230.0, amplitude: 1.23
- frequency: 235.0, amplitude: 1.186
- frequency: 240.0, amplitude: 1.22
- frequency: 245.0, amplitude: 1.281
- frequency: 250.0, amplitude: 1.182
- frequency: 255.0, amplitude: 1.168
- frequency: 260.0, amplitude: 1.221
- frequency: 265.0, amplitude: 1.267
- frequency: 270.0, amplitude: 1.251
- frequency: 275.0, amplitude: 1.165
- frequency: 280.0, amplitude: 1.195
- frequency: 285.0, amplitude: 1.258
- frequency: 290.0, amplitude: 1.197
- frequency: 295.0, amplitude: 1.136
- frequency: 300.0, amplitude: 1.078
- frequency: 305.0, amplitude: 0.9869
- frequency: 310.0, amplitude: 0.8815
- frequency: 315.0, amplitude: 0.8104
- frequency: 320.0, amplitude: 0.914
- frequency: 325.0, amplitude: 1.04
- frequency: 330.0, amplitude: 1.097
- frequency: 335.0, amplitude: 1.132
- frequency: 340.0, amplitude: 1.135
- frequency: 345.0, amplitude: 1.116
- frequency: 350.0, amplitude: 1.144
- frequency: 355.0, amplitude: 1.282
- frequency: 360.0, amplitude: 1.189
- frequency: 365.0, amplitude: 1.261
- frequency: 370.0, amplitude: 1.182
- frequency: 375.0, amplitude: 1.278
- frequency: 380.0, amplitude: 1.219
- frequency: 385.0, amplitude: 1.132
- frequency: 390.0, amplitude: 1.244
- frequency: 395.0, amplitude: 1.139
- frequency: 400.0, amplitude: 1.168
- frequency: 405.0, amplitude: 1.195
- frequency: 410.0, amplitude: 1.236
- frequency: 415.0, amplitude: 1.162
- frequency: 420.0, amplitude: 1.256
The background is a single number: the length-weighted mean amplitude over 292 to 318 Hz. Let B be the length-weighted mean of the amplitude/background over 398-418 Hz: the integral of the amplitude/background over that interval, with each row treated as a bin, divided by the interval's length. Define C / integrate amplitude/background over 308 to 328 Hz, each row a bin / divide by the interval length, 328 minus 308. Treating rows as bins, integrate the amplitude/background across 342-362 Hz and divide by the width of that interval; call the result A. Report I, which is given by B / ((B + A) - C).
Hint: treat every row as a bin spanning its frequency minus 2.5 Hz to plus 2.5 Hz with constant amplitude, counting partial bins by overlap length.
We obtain 0.82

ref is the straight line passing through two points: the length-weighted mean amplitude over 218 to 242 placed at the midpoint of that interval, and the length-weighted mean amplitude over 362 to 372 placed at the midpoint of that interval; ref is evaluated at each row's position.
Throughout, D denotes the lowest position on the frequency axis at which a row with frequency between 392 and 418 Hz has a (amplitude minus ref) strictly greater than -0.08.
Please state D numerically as 400.0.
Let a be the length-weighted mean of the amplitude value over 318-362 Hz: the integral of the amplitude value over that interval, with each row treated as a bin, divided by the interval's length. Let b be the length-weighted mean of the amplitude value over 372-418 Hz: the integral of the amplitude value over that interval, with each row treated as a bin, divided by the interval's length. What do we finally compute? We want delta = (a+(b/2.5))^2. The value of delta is 2.55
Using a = 1.12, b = 1.20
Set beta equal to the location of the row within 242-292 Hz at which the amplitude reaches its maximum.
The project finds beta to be 245.0 Hz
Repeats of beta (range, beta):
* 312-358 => 355.0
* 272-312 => 285.0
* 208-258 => 245.0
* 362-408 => 375.0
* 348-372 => 355.0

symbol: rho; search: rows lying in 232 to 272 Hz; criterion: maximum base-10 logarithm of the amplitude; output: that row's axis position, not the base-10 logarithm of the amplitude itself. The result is 245.0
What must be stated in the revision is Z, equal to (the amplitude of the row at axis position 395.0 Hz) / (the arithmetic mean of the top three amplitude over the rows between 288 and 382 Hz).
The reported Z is 0.89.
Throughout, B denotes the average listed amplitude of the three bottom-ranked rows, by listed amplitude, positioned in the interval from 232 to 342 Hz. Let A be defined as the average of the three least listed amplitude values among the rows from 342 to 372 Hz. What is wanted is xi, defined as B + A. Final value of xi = 2.02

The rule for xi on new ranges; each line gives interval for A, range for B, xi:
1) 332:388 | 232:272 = 2.31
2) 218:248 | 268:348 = 2.08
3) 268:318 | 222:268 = 2.07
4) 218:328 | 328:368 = 1.98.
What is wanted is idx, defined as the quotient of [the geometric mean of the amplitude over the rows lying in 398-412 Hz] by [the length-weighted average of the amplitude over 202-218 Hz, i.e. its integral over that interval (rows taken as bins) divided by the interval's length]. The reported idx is 1.023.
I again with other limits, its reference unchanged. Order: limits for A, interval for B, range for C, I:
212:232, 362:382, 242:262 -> 1.00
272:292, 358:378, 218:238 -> 1.01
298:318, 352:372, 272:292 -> 1.28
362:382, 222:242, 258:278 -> 0.99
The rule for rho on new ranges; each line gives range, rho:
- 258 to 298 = 265.0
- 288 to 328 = 290.0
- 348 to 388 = 355.0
